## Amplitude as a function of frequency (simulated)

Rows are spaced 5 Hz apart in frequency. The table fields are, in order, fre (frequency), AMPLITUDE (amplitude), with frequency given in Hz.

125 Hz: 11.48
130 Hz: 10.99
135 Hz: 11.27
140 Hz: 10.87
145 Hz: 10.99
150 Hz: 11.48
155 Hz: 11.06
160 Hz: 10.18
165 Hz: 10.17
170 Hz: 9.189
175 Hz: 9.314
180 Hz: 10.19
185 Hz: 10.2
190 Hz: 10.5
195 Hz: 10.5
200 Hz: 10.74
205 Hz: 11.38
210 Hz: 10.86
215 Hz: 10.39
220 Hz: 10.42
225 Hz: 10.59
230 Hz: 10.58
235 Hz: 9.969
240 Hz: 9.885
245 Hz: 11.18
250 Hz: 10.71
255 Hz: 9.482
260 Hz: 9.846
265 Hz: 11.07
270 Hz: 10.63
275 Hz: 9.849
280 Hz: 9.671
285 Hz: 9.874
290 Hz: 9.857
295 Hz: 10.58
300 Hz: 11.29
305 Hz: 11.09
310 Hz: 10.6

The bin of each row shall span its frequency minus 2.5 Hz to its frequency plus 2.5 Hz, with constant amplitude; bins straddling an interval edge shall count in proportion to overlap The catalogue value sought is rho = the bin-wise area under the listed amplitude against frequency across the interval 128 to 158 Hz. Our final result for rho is 333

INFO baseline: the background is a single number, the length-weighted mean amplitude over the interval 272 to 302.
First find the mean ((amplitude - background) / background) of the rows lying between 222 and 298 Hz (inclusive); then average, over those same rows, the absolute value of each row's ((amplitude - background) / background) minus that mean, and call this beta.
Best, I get 0.047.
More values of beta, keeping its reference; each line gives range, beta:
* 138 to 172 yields 0.060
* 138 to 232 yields 0.041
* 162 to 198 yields 0.043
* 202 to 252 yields 0.034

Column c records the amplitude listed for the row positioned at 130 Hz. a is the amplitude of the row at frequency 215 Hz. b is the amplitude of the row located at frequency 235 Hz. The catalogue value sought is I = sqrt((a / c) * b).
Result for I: 3.07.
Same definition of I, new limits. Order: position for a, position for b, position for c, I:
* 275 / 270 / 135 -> 3.05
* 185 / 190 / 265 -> 3.11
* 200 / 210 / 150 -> 3.19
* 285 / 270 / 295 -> 3.15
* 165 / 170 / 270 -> 2.97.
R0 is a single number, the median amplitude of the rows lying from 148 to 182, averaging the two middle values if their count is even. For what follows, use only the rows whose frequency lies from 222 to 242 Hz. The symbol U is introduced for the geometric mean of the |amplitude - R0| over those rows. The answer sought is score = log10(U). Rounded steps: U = 0.32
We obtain -0.50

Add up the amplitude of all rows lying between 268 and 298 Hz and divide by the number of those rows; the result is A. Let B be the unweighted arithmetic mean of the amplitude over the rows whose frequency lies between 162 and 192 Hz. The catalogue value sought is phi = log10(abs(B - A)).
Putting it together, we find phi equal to -0.82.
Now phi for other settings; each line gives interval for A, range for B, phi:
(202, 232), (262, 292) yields -0.26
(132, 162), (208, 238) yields -0.30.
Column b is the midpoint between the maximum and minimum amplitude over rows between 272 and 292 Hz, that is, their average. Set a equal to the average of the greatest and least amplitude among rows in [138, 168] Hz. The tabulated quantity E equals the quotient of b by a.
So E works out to 0.90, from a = 10.8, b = 9.8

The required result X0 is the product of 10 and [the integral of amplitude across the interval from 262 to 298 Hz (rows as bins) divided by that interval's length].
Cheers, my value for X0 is 102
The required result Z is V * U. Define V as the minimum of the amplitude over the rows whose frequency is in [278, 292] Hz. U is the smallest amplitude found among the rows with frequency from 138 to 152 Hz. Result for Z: 105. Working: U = 10.87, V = 9.671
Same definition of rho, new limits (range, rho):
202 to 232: 321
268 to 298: 303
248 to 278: 307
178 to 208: 318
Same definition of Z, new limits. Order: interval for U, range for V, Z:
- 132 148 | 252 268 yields 103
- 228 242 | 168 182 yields 91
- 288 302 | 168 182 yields 91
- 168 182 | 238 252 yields 91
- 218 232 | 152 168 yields 106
